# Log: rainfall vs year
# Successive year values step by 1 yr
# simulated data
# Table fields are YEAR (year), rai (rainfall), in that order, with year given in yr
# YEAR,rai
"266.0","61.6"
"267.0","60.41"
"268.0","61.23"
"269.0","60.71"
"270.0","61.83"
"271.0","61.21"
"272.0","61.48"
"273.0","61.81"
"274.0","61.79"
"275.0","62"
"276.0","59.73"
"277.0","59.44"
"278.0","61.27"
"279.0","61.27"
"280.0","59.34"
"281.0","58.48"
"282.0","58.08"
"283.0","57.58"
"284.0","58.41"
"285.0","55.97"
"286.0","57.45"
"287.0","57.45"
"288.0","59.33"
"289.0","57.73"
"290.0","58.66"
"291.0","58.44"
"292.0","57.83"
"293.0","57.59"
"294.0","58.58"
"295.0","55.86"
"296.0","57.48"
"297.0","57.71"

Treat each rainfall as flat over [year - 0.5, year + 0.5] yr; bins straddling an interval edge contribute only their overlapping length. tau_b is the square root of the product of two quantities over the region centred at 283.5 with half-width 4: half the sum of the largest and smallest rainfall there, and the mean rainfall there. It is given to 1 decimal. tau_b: 57.7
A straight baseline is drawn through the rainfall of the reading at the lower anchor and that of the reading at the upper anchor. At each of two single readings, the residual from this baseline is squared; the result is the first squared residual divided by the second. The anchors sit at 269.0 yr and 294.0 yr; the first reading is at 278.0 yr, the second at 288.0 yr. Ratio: 31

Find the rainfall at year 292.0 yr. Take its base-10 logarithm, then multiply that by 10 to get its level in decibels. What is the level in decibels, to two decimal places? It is 17.62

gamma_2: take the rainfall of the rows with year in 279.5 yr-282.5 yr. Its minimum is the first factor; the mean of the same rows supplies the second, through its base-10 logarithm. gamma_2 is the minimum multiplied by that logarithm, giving 102.7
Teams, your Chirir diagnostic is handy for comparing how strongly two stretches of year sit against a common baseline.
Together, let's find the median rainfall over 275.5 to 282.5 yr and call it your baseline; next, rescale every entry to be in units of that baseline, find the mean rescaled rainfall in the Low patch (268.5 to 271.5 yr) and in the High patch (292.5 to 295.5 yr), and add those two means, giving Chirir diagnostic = 2.00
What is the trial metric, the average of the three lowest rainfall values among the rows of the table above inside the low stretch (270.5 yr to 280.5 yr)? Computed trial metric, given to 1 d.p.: 59.5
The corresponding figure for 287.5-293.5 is 57.7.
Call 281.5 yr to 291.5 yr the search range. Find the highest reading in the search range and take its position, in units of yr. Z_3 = 288.0 yr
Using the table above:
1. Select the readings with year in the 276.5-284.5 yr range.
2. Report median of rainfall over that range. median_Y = 59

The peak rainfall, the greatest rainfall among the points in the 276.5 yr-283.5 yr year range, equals 61.27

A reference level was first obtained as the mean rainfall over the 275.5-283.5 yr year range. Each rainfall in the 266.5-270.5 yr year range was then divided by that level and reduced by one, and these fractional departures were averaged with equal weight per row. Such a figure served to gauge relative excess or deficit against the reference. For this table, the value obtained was 0.028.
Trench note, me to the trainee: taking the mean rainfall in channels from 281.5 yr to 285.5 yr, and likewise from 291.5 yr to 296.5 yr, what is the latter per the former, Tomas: 0.999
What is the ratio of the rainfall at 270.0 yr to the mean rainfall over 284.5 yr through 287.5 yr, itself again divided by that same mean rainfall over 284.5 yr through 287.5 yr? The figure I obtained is 0.0191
